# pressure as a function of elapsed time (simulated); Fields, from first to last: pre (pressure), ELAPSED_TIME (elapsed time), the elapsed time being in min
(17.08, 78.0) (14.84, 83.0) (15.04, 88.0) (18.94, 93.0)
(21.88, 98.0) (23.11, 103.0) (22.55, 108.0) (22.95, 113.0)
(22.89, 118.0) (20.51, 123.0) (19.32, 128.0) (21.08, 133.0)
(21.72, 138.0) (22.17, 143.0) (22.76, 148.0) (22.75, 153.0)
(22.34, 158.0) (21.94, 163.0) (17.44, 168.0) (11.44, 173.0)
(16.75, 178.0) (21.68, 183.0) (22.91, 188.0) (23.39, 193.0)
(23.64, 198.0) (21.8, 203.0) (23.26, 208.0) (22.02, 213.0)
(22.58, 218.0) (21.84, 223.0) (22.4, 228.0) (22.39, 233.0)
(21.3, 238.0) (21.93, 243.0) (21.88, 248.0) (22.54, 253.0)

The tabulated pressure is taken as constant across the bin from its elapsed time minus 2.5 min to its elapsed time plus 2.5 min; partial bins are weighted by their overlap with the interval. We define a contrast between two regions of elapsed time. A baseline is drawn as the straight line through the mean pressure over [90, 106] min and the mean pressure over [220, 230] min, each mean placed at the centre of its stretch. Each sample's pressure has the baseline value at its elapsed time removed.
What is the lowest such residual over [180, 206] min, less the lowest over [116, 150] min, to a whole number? 2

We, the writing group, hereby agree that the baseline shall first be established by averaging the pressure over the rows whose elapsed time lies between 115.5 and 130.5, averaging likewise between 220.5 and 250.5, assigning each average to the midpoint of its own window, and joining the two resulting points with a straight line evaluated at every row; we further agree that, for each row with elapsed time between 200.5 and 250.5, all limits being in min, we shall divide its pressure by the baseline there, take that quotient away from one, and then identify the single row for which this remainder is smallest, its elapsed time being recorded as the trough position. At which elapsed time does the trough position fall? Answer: 208.0 min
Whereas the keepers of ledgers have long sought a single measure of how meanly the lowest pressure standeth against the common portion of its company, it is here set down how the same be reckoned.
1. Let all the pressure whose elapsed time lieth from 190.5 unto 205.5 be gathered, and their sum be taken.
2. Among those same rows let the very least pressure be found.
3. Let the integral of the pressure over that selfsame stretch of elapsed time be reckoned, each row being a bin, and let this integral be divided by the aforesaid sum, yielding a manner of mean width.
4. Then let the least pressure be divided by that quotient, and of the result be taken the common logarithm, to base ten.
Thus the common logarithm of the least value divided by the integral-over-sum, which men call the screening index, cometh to 0.64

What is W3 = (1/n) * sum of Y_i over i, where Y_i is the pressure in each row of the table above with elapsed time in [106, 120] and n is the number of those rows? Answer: 23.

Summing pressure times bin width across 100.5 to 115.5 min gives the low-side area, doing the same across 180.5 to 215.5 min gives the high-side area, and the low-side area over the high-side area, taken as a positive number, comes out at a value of 0.43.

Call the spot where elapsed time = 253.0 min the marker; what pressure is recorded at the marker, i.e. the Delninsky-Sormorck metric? 22.54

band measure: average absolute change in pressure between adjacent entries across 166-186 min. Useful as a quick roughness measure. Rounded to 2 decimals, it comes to 5.41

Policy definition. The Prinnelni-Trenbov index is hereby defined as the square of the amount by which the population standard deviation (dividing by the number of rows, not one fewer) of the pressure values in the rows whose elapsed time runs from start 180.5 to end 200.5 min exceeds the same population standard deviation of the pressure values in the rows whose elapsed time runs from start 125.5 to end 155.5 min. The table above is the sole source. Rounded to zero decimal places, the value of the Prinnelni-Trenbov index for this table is 0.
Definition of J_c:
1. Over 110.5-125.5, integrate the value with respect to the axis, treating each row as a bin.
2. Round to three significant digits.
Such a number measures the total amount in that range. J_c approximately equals 332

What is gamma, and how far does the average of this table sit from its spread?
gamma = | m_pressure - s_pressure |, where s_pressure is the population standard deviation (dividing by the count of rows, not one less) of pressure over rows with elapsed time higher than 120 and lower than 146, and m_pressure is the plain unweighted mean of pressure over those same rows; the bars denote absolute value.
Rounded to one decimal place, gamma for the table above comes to 20.0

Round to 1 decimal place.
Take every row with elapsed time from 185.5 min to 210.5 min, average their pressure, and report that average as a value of 23.0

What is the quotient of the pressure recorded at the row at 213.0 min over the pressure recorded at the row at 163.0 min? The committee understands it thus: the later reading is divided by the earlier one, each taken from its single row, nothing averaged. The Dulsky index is 1.00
